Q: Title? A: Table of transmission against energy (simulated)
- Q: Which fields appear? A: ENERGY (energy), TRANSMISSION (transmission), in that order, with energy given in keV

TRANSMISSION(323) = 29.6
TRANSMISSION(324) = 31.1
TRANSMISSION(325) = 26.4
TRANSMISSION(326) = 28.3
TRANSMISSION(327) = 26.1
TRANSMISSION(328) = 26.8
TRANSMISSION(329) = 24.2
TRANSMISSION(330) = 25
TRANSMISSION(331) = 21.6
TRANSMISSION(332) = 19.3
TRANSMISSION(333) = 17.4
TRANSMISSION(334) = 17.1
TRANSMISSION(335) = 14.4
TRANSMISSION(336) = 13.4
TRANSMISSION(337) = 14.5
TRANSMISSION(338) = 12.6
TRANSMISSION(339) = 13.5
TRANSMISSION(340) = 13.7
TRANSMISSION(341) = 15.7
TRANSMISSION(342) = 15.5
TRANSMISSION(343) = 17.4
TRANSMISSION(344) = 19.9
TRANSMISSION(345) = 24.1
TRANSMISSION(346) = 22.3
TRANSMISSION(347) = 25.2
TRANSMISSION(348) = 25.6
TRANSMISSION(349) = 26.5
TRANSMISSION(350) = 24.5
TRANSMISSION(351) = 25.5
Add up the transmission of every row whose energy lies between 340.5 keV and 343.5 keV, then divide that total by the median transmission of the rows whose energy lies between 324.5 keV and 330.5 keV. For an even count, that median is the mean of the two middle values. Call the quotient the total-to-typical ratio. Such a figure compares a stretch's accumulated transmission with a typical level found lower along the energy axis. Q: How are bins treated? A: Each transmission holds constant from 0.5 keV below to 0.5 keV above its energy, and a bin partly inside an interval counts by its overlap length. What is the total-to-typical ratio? 1.9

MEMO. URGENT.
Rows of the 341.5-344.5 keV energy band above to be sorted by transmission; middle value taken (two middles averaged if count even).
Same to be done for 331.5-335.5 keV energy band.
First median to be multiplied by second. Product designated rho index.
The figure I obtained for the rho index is 300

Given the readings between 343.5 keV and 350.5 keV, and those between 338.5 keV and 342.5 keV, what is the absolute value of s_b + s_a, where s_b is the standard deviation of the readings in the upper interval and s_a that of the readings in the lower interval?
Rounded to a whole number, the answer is 3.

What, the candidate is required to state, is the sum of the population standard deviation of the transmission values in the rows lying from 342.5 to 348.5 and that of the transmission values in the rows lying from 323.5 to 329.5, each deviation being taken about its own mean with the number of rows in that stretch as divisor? 5.1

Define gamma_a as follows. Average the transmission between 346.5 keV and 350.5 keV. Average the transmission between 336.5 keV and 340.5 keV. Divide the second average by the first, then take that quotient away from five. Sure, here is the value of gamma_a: 4.47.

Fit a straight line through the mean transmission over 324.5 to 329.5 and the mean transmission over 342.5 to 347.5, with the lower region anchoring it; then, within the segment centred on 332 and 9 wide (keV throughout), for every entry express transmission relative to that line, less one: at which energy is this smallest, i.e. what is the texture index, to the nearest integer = 336 keV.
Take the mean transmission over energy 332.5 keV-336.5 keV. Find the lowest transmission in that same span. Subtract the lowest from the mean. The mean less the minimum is 2.2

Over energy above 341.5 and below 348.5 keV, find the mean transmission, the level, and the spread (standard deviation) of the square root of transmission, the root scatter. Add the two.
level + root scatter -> 22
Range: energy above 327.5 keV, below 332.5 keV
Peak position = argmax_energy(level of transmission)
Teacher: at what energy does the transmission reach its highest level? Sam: 328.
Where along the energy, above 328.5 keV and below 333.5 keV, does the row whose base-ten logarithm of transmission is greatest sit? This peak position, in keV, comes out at 330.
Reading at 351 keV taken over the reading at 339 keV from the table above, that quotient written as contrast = 1.9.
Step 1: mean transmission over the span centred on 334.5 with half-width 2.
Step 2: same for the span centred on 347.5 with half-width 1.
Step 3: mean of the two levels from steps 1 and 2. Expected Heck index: 20.5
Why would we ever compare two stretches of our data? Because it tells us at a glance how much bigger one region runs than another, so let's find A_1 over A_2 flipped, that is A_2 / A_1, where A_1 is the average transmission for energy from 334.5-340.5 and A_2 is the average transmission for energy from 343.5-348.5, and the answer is 1.71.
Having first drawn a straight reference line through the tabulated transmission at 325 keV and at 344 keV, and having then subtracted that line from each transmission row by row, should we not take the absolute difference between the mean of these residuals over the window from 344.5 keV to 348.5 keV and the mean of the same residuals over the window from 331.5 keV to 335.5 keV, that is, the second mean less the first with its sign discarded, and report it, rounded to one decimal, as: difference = 11.7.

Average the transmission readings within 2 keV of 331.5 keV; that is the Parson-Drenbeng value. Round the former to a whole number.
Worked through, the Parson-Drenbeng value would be 21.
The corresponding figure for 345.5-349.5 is 25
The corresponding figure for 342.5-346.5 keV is 21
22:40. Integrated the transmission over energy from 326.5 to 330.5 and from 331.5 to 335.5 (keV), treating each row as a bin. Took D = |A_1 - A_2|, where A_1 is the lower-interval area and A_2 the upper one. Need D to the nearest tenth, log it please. 33.9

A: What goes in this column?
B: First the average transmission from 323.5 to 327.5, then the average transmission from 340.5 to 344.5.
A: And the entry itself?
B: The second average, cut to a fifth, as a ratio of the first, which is 0.12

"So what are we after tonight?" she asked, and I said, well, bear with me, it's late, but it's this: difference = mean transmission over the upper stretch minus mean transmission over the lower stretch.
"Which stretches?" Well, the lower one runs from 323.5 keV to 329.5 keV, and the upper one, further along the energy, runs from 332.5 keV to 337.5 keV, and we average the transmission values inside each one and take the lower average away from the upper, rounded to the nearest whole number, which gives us -12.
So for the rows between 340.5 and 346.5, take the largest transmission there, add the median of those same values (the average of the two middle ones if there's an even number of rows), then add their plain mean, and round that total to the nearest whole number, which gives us 62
